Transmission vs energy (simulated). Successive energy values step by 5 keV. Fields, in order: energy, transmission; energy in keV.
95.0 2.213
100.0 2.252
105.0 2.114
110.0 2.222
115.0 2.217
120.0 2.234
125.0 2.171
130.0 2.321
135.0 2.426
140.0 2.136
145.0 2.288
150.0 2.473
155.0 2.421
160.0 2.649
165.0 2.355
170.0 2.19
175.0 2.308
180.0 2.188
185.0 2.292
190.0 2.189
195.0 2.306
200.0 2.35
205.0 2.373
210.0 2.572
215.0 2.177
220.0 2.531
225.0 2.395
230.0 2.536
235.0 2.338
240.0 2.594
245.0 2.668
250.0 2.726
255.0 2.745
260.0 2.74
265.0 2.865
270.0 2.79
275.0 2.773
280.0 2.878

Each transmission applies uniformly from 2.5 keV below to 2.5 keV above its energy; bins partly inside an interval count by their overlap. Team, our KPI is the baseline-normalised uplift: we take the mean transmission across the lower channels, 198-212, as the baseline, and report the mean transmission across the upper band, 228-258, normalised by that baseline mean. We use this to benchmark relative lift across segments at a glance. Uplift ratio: 1.07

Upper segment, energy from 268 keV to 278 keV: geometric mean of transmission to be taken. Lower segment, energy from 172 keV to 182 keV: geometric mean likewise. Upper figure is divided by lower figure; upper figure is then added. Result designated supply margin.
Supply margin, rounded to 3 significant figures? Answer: 4.02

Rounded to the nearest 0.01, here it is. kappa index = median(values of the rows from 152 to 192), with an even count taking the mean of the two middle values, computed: 2.30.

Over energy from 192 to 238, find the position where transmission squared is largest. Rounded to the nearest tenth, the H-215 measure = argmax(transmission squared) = 210.0 keV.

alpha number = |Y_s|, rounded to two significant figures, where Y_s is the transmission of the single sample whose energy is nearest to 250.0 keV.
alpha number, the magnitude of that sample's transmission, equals 2.7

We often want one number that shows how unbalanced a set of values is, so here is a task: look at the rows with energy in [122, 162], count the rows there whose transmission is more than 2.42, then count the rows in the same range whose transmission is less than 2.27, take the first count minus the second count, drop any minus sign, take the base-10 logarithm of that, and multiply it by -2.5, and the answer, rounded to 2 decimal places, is -0.75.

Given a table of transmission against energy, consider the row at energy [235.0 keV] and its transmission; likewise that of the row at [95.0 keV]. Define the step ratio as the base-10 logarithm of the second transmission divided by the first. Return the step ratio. -0.024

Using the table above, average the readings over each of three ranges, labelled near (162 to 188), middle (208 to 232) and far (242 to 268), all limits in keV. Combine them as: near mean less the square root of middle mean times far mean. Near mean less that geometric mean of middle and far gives -0.32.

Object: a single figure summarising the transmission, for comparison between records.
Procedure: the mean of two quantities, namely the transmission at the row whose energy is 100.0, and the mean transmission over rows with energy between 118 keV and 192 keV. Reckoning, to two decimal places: 2.28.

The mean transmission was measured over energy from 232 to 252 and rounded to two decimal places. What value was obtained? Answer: 2.58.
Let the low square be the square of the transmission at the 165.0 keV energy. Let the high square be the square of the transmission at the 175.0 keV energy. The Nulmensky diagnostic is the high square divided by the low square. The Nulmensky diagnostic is 0.96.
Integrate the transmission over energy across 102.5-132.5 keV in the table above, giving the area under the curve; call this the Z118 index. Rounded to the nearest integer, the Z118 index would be 66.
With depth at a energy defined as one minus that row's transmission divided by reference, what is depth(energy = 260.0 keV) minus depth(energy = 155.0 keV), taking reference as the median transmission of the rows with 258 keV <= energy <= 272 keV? -0.11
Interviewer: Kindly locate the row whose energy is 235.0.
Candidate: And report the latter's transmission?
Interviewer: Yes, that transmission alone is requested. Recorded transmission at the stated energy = 2.338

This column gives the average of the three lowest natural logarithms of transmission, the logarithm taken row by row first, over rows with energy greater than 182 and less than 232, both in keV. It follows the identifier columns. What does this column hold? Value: 0.80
